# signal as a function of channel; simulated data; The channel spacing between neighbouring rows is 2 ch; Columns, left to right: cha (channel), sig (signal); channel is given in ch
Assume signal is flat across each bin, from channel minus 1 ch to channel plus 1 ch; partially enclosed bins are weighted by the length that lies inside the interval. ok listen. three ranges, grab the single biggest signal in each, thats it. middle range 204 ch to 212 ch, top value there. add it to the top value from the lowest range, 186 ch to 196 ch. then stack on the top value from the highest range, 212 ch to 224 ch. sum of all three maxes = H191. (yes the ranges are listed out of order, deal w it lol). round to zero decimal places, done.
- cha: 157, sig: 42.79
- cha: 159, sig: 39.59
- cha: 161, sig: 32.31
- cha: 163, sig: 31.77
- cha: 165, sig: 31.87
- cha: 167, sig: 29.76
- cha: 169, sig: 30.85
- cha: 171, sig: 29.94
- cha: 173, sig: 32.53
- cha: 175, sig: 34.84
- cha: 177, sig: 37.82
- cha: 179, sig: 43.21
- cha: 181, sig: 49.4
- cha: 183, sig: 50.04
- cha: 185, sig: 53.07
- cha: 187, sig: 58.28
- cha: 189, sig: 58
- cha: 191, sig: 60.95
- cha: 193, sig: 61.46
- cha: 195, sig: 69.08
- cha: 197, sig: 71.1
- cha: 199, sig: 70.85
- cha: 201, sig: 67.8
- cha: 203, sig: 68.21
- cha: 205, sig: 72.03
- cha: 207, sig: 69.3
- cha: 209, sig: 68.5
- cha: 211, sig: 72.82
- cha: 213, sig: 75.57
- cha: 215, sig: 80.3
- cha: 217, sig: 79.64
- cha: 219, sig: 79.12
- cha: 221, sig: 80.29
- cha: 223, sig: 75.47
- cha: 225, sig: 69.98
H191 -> 222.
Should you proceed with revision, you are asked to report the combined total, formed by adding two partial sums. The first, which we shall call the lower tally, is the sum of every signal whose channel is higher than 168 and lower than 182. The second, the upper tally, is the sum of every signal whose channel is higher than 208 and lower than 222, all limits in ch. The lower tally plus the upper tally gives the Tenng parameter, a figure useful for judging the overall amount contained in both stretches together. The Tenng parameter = 795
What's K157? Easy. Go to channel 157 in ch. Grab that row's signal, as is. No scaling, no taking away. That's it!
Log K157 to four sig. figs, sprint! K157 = 42.79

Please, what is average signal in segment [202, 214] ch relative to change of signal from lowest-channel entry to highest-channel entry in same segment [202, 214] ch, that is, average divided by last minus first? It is 10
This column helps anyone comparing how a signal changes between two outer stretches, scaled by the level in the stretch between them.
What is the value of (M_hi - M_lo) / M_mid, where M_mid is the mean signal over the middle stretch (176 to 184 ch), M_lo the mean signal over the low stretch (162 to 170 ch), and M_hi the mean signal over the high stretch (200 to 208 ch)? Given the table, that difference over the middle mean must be 0.85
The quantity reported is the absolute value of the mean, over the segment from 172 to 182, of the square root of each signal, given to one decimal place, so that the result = 6.3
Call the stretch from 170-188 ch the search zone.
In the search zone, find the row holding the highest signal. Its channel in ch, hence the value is 187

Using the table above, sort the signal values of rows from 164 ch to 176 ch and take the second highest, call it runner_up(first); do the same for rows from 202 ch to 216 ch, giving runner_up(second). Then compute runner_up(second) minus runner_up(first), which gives 43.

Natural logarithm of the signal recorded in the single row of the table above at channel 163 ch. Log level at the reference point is 3.46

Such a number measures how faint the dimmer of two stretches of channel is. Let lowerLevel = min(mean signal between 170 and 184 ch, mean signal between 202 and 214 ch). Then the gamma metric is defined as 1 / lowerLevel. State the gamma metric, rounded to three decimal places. 0.025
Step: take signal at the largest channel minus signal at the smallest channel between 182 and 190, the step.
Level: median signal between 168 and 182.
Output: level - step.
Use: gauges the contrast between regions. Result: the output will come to 27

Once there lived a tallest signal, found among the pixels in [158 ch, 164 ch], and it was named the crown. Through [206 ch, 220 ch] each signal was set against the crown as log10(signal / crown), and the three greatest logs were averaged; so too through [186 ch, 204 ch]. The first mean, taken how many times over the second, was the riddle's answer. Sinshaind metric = 1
